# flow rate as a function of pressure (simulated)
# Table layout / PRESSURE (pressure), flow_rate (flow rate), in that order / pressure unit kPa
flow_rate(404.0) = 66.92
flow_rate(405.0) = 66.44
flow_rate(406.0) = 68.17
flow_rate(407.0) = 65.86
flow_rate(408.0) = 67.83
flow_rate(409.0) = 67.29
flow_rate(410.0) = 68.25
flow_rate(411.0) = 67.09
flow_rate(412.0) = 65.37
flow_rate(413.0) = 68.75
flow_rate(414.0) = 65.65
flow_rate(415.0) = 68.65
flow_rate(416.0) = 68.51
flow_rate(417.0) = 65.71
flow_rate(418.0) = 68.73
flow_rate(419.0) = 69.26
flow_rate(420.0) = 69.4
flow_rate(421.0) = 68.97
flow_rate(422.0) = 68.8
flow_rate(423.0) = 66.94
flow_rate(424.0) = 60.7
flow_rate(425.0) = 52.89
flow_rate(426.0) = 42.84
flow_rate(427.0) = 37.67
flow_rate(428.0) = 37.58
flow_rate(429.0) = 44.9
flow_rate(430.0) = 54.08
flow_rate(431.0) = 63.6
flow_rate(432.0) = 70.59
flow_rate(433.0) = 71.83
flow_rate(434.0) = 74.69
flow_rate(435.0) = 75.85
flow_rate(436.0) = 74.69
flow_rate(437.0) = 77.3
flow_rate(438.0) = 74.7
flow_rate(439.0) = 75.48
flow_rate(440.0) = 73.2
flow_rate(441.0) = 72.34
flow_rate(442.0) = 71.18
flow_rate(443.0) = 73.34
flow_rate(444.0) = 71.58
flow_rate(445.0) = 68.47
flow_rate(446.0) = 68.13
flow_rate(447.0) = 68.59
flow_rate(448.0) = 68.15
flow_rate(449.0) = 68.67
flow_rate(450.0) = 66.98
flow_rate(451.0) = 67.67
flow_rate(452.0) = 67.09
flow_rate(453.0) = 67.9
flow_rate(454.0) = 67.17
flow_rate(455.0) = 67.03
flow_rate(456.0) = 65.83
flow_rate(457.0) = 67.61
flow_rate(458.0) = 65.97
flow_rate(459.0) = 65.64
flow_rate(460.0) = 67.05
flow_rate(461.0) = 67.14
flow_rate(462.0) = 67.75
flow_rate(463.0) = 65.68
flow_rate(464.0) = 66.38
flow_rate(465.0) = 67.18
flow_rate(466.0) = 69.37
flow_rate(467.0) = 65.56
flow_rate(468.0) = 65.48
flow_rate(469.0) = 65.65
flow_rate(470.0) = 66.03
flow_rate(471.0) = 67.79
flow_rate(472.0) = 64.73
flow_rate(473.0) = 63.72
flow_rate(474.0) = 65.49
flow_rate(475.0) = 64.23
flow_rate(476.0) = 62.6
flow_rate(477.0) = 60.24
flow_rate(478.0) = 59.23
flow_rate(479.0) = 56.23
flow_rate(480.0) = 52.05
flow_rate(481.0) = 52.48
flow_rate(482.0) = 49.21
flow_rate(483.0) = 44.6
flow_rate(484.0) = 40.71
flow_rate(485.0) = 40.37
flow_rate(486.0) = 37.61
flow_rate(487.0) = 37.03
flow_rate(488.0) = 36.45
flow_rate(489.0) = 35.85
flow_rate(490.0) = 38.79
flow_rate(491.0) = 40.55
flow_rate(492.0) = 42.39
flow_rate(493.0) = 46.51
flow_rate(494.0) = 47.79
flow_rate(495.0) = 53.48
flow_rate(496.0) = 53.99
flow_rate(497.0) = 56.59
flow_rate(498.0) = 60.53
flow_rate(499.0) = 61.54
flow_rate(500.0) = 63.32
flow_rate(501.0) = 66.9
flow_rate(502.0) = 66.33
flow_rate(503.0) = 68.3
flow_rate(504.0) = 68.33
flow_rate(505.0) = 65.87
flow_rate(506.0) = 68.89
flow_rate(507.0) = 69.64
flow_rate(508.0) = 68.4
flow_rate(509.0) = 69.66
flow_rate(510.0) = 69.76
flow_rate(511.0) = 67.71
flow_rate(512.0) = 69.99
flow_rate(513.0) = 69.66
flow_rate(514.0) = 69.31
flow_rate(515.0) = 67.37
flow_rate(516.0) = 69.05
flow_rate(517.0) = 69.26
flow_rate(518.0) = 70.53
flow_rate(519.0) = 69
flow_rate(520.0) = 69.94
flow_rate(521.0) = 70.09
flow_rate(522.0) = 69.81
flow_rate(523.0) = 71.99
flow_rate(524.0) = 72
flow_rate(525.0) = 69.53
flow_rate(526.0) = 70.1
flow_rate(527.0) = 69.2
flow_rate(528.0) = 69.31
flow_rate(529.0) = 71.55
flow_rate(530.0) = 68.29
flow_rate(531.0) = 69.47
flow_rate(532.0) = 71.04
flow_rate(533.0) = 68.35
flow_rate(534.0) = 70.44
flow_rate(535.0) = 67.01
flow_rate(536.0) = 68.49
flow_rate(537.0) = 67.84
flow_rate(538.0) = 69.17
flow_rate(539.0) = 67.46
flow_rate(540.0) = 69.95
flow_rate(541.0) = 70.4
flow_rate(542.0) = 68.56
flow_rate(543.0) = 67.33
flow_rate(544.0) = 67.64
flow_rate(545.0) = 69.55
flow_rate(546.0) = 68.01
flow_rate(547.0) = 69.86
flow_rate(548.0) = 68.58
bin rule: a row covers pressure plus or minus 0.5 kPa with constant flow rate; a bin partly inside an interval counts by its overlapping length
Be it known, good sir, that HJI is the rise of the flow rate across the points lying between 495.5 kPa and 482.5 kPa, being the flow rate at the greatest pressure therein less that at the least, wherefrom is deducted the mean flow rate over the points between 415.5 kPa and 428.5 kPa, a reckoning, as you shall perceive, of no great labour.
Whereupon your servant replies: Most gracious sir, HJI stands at -51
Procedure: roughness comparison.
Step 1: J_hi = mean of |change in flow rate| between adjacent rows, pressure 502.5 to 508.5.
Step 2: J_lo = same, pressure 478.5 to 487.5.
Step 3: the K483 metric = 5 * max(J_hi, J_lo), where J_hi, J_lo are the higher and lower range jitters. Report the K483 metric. 13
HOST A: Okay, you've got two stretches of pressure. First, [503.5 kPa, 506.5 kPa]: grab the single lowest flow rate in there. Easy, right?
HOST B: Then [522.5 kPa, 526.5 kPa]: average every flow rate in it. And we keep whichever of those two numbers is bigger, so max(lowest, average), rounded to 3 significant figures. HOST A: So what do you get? 70.9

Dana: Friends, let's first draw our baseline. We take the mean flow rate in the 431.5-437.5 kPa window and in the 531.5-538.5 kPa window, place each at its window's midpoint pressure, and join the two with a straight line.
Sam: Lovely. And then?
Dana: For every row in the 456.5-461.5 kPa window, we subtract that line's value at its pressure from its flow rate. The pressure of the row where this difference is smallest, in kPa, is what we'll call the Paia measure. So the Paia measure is 459.0 kPa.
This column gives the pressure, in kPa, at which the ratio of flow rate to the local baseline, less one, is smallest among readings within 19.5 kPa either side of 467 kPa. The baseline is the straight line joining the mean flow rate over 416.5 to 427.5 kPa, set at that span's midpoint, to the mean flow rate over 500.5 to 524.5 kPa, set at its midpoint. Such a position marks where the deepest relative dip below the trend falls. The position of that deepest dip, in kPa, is 486.0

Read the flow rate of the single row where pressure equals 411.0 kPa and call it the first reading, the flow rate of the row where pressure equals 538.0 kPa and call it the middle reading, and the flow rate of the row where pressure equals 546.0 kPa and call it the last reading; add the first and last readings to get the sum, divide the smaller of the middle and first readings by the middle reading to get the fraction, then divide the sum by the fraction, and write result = 139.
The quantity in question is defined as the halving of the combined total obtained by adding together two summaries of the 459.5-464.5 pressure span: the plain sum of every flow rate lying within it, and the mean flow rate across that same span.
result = 200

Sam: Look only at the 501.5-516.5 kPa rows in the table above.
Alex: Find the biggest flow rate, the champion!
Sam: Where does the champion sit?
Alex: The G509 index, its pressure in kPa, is 512.0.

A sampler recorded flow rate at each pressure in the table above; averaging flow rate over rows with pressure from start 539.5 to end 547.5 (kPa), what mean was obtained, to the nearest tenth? 68.9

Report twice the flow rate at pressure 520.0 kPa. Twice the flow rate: 140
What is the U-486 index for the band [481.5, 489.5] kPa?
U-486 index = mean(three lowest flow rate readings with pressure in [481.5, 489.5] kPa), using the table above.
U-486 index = 36.4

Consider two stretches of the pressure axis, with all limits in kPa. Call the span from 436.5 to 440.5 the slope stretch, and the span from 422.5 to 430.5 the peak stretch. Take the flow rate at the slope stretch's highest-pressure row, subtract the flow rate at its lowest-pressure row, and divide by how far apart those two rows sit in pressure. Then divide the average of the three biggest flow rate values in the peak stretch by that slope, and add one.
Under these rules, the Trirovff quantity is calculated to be -43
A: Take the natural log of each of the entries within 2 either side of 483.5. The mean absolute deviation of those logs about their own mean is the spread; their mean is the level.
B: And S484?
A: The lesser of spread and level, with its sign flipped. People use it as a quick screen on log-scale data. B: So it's -0.072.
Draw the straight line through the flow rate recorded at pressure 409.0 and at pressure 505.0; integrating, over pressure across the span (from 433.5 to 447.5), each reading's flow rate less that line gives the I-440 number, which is 84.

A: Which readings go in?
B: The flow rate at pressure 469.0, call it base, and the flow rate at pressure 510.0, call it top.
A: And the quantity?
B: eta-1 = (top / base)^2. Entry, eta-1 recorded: 1.1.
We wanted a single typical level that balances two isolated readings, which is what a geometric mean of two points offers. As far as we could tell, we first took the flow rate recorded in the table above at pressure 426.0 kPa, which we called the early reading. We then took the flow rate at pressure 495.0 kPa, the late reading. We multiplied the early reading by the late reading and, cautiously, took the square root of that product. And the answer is 48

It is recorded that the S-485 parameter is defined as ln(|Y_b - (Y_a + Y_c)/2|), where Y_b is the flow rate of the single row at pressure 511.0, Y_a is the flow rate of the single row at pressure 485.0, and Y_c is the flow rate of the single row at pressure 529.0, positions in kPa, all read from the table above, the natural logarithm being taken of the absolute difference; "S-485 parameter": 2.46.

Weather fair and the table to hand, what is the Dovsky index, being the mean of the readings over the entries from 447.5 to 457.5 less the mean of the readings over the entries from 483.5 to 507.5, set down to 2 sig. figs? 15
